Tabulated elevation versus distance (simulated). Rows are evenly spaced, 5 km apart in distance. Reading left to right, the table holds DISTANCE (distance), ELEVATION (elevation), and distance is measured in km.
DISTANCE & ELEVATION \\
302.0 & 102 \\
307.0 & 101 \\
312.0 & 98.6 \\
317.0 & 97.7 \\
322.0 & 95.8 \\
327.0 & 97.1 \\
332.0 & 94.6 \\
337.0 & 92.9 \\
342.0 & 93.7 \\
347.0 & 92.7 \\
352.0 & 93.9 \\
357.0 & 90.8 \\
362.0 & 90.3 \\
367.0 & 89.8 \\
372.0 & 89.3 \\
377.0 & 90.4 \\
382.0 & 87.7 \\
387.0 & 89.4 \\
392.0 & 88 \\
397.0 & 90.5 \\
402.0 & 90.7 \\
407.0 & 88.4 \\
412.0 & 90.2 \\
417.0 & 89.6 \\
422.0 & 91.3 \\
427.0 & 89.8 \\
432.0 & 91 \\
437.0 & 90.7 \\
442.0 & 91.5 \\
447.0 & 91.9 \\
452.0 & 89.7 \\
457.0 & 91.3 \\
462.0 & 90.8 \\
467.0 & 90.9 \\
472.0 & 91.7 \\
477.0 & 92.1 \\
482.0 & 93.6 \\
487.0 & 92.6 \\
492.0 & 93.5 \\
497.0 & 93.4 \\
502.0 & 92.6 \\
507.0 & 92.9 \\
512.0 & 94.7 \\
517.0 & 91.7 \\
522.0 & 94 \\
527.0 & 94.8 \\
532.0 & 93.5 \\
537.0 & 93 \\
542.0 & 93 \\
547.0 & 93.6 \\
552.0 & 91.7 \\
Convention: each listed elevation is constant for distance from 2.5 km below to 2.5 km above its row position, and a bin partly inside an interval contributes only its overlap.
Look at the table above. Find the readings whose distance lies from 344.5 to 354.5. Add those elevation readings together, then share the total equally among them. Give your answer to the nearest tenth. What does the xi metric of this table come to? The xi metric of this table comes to 93.3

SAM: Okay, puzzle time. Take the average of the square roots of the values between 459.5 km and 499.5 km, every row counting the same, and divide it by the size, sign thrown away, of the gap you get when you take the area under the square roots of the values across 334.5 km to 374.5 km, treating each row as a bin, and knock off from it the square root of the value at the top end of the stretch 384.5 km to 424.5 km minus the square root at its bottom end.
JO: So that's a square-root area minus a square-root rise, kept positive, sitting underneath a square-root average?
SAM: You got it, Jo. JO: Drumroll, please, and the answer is 0.0251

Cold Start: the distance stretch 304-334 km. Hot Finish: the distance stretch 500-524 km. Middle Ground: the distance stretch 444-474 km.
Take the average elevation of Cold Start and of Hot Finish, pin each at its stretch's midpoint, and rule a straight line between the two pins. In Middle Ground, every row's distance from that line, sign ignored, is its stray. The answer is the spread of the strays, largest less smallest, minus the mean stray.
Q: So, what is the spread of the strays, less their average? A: -0.9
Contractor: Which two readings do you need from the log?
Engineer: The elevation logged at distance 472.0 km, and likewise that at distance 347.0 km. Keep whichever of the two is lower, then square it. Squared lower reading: 8409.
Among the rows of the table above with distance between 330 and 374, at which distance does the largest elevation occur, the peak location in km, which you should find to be 332.0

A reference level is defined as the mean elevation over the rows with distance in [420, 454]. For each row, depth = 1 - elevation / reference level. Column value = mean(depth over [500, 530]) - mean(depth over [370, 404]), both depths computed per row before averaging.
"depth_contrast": -0.04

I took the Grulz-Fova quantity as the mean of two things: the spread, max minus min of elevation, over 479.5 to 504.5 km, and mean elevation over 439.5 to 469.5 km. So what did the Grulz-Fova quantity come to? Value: 46.0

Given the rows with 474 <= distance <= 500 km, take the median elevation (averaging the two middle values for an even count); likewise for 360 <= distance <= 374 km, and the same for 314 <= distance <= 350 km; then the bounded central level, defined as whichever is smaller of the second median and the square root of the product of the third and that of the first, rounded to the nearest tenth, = 89.8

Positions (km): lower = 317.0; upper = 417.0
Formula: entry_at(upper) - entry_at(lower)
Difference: -8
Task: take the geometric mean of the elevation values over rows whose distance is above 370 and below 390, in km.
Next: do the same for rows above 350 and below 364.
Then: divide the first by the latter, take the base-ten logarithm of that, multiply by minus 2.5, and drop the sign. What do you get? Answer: 0.030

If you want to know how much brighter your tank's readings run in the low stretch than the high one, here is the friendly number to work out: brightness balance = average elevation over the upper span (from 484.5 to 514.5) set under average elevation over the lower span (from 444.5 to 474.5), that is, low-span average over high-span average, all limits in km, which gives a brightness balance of 0.98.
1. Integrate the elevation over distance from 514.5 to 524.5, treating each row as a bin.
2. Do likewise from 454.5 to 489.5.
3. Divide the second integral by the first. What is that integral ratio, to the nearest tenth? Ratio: 3.5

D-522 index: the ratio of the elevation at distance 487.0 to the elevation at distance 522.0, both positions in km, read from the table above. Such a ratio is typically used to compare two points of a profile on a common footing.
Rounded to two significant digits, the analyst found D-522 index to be 0.99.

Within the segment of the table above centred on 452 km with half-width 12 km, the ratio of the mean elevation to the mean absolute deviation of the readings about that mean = 144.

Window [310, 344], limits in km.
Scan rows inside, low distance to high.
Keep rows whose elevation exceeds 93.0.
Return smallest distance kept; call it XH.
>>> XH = 312.0 km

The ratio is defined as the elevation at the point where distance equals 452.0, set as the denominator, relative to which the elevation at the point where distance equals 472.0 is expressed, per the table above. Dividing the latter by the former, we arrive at 1.022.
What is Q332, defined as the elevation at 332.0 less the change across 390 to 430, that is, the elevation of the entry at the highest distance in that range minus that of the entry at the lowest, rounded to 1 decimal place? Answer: 92.8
